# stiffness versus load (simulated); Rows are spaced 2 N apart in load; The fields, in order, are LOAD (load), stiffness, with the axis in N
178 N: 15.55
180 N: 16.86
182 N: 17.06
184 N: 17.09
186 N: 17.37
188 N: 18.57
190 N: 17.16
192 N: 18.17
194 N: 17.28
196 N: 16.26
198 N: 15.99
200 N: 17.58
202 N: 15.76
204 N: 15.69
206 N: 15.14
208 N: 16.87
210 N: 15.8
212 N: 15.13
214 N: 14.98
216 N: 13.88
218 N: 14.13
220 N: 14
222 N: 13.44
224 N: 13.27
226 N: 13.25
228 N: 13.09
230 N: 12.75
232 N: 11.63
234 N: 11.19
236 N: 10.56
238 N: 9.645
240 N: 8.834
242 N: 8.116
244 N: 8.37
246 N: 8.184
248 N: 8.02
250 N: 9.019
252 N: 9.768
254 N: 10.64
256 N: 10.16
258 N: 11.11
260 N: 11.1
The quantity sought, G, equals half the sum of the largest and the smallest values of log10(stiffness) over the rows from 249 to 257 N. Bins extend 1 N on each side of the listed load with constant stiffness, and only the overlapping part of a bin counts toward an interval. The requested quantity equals 0.99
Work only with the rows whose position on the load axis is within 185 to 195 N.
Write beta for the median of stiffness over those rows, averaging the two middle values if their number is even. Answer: 17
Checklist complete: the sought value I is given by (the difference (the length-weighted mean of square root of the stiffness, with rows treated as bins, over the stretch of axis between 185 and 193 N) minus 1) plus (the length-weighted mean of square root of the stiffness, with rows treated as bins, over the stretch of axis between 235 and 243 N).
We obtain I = 6.3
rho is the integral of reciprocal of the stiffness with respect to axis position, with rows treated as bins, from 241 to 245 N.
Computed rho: 0.49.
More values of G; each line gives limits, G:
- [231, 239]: 1.02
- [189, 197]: 1.24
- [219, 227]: 1.13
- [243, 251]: 0.93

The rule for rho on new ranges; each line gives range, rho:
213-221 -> 0.56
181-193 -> 0.68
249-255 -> 0.61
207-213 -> 0.38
